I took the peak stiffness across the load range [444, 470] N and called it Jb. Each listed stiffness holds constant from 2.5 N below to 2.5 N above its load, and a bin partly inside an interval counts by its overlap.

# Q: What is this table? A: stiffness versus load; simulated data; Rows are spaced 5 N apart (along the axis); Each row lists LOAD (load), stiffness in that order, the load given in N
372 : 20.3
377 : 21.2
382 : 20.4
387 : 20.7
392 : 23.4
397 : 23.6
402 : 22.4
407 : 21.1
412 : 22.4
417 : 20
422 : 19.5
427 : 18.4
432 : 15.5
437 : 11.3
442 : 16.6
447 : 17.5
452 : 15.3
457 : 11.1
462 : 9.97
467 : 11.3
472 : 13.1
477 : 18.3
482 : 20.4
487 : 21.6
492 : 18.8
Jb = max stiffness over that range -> 17.5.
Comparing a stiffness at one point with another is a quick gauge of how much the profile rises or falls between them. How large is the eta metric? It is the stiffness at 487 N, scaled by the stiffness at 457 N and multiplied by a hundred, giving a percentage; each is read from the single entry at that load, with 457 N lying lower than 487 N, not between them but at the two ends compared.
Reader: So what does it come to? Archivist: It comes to 195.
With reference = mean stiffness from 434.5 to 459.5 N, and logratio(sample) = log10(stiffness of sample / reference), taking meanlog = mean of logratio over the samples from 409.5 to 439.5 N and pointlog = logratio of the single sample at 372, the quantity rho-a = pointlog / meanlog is 1.8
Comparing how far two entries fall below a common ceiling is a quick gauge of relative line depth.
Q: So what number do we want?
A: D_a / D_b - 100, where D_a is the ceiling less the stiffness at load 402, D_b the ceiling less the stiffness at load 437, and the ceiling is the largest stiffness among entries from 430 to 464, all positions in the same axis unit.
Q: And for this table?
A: -101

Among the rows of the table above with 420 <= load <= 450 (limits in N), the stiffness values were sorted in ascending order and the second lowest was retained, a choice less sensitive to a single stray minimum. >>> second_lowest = 15.5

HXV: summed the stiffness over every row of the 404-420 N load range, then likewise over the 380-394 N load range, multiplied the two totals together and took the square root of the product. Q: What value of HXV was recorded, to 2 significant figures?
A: 64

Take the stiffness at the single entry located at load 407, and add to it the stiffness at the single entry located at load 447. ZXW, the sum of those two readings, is 39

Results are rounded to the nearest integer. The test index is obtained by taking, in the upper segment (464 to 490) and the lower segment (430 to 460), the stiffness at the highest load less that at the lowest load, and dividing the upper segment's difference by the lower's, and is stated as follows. -2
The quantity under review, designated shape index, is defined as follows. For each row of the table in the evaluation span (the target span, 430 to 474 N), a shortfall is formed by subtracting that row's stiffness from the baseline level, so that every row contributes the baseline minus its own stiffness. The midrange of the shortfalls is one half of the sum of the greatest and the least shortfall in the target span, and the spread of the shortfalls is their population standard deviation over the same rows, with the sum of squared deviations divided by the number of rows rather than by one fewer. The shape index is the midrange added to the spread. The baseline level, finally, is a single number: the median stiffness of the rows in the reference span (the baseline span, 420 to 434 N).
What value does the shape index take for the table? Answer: 7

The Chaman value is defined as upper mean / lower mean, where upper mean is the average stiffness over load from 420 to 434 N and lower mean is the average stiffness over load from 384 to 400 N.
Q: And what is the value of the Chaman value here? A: 0.79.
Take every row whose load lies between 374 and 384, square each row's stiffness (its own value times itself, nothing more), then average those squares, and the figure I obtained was 433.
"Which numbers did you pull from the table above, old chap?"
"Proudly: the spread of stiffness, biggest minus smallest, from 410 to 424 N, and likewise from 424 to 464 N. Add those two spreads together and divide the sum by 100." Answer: 0.11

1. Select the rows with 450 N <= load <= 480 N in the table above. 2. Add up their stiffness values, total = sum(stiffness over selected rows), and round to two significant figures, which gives 79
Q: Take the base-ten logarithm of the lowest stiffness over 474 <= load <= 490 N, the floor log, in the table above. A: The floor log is 1.26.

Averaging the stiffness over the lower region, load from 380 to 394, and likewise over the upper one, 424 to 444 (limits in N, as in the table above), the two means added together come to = 37.0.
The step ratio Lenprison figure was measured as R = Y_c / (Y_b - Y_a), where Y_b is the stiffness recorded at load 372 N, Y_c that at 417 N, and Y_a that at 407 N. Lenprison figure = -25.0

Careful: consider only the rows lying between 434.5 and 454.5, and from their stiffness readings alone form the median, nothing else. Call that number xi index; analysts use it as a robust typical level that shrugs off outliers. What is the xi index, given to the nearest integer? 16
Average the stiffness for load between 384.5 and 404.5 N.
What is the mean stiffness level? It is 22.5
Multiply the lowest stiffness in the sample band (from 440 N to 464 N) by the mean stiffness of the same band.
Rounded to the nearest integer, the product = 141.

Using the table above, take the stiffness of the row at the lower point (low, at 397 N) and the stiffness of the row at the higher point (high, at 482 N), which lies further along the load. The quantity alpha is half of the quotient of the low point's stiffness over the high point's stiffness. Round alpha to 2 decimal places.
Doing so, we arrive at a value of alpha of 0.58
